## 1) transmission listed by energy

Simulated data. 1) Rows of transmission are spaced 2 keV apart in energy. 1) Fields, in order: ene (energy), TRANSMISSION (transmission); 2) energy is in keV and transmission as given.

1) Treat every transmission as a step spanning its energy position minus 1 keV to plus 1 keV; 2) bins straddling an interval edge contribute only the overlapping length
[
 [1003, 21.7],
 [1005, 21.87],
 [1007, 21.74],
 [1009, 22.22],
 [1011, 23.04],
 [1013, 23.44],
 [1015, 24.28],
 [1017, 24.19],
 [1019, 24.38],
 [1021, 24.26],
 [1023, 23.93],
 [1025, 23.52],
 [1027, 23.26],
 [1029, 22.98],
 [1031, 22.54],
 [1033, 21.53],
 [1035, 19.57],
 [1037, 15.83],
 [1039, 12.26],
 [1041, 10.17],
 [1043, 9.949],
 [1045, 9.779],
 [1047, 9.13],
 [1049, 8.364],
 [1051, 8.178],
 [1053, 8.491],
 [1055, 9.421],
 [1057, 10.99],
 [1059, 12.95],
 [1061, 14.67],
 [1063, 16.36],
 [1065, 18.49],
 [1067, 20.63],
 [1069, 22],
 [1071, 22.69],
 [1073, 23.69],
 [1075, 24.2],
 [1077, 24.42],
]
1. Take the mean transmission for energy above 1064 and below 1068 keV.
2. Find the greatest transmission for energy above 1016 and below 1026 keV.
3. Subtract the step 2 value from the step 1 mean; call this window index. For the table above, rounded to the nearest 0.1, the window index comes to -4.8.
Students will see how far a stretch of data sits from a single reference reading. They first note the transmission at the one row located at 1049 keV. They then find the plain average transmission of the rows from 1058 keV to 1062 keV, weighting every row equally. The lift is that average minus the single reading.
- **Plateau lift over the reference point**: 5.4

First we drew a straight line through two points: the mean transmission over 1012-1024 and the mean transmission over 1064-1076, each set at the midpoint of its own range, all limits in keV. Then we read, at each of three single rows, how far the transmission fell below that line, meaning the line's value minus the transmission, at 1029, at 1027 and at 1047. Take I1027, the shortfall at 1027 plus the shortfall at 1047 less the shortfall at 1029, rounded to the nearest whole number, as 14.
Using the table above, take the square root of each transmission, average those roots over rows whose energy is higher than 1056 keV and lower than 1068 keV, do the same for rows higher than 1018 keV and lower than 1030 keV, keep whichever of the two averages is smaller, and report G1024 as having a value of 3.9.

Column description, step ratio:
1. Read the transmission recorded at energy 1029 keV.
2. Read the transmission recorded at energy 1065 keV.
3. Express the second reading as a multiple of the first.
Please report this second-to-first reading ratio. 0.80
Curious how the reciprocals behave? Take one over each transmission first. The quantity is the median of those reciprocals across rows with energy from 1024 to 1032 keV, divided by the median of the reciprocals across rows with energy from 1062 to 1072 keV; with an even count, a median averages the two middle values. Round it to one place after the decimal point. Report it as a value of 0.9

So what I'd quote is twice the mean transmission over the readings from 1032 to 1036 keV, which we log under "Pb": 41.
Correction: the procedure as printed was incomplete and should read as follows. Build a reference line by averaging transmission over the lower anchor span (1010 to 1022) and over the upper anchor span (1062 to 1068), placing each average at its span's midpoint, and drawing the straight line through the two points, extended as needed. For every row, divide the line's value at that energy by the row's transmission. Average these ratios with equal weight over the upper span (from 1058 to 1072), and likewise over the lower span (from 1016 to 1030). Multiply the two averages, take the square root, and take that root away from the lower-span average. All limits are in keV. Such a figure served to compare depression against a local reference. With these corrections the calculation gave 0.0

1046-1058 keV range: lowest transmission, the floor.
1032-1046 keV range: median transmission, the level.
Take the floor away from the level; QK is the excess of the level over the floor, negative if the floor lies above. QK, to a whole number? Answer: 4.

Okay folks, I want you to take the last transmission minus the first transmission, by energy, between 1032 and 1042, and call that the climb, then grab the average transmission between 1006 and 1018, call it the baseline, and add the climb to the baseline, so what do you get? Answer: 12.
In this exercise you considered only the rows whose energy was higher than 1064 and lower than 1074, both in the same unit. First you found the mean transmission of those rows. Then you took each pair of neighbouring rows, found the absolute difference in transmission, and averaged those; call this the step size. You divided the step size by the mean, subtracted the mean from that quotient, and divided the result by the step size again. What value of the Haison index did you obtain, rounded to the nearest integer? -16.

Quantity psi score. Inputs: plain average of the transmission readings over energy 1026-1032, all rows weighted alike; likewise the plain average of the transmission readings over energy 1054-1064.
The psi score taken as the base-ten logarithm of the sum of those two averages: 1.55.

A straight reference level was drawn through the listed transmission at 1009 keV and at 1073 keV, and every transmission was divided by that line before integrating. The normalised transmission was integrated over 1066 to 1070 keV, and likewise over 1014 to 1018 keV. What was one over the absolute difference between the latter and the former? 1.4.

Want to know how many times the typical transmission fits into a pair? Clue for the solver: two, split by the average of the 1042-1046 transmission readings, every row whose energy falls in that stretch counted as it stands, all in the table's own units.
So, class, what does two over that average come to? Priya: 0.203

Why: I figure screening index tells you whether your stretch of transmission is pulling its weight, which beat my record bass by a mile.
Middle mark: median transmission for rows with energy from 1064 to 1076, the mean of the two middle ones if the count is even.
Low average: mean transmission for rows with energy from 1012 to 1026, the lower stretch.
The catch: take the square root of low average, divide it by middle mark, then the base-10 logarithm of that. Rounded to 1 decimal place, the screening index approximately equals -0.7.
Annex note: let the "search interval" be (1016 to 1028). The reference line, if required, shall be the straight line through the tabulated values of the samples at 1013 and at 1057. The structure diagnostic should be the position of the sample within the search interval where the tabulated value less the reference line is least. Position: 1017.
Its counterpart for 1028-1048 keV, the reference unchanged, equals 1041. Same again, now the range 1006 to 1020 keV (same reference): 1007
